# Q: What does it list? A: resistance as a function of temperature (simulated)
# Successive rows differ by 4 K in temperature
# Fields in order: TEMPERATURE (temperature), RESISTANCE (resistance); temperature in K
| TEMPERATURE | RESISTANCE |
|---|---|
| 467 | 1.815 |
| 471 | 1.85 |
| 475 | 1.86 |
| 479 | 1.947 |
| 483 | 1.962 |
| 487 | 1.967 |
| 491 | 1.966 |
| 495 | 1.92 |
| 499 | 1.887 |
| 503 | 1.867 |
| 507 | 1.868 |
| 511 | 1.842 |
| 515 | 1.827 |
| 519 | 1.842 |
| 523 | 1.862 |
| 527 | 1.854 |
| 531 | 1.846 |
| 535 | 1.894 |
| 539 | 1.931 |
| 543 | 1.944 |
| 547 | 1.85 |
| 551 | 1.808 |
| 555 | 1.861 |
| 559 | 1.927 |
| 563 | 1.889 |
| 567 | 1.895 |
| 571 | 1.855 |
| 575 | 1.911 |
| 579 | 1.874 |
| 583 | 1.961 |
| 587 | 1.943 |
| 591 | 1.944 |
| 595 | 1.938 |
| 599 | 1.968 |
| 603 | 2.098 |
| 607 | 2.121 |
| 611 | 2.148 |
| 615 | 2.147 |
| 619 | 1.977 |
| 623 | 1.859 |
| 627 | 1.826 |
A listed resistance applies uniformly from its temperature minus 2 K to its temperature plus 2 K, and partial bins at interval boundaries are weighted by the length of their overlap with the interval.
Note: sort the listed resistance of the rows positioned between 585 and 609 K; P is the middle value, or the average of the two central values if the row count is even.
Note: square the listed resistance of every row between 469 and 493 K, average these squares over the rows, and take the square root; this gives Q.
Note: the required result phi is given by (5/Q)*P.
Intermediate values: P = 1.96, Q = 1.93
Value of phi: 5.1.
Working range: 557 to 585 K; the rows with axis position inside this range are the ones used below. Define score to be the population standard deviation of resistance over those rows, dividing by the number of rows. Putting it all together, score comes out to 0.033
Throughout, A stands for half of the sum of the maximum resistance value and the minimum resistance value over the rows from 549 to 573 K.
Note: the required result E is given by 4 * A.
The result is 7.47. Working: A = 1.87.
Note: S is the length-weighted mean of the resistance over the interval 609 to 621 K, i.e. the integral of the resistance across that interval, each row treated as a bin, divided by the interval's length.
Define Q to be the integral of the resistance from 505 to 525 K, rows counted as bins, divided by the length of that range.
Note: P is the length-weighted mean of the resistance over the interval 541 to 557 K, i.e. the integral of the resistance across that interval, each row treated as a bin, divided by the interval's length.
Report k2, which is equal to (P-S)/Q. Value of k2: -0.12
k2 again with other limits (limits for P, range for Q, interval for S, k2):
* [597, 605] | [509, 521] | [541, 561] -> 0.08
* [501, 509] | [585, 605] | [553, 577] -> -0.01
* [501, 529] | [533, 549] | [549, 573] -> -0.01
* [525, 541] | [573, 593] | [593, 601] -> -0.04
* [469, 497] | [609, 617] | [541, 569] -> 0.02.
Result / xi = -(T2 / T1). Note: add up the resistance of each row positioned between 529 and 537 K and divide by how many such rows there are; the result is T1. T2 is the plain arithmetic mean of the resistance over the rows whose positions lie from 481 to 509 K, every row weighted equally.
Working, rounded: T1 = 1.87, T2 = 1.92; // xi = -1.03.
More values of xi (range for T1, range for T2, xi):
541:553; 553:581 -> -1.01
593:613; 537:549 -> -0.93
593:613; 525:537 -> -0.91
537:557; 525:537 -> -0.99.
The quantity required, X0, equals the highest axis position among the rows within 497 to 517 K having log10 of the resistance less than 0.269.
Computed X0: 515 K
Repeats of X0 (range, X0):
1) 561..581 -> 571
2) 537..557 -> 551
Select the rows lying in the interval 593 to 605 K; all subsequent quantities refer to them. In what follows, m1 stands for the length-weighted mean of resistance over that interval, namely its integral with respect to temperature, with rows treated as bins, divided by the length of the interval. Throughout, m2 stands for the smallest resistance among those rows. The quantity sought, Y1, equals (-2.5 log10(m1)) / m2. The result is -0.389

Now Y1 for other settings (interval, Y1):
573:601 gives -0.382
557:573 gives -0.373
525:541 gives -0.372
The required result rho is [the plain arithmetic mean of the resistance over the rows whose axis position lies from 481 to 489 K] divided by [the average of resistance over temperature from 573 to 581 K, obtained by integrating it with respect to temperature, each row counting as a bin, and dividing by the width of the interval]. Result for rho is 1.04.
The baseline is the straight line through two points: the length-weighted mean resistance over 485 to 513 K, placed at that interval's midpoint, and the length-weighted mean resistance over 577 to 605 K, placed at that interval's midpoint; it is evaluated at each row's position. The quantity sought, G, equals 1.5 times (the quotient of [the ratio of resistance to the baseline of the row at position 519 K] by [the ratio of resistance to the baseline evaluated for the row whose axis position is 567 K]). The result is 1.48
